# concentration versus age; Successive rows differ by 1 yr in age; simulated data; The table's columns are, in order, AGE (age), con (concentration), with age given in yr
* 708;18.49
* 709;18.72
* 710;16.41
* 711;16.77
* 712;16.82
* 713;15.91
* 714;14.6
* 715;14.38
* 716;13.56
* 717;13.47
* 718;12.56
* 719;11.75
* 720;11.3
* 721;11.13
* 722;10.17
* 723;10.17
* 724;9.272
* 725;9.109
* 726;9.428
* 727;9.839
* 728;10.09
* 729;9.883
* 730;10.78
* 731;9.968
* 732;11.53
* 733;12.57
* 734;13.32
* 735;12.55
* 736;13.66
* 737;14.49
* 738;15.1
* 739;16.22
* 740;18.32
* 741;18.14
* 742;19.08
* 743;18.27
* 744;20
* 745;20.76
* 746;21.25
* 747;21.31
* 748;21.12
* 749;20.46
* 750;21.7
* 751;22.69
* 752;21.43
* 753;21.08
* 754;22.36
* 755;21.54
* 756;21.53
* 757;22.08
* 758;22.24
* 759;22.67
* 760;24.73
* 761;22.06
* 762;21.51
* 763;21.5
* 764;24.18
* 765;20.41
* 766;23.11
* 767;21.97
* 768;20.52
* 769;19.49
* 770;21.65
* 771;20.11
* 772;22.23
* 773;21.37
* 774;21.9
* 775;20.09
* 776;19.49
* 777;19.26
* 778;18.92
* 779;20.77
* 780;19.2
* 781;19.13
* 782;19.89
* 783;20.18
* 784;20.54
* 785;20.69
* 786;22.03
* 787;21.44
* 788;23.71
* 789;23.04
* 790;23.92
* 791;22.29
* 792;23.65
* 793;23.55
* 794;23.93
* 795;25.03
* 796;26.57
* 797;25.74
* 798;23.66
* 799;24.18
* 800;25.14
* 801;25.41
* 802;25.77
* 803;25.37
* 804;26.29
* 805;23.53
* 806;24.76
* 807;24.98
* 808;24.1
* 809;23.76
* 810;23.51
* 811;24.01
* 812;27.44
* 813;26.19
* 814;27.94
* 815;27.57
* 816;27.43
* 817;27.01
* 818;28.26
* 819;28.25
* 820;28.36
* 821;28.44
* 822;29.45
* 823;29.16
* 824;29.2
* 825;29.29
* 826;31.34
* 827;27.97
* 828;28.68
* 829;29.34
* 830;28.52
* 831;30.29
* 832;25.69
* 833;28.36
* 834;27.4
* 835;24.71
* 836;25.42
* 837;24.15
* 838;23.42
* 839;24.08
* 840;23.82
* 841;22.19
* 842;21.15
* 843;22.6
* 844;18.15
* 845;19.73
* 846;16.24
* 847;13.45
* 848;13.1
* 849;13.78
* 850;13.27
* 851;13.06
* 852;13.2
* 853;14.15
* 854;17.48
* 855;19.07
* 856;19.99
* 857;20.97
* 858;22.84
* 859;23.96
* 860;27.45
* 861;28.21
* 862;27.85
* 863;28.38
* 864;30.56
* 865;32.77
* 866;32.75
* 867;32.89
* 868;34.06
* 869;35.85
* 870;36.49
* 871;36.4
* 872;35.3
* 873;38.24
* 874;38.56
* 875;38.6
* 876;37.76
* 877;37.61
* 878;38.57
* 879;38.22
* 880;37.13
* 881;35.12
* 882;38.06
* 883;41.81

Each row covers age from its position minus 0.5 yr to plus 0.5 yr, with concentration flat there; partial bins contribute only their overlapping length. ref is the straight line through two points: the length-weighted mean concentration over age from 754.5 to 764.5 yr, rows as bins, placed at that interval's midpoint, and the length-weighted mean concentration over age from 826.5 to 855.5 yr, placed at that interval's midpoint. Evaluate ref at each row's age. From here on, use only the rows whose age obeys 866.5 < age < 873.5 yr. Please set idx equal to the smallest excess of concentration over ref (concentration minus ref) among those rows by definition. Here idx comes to 12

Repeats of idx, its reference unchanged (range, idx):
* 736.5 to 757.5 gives -8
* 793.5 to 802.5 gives 2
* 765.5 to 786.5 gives -3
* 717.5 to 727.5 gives -14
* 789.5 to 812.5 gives 0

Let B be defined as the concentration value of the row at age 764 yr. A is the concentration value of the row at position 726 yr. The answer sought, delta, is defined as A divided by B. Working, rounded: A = 9.428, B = 24.18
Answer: 0.4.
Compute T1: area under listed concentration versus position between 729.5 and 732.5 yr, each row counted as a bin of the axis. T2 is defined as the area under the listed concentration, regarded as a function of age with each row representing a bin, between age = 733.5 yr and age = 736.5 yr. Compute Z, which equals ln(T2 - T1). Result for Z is 2.0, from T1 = 32.3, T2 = 40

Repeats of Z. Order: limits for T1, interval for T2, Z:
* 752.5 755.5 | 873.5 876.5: 3.9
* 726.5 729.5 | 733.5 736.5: 2.3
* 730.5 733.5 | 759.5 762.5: 3.5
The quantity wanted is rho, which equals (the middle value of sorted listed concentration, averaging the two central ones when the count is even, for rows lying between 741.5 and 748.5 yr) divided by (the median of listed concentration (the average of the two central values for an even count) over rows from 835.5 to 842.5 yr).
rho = 0.87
